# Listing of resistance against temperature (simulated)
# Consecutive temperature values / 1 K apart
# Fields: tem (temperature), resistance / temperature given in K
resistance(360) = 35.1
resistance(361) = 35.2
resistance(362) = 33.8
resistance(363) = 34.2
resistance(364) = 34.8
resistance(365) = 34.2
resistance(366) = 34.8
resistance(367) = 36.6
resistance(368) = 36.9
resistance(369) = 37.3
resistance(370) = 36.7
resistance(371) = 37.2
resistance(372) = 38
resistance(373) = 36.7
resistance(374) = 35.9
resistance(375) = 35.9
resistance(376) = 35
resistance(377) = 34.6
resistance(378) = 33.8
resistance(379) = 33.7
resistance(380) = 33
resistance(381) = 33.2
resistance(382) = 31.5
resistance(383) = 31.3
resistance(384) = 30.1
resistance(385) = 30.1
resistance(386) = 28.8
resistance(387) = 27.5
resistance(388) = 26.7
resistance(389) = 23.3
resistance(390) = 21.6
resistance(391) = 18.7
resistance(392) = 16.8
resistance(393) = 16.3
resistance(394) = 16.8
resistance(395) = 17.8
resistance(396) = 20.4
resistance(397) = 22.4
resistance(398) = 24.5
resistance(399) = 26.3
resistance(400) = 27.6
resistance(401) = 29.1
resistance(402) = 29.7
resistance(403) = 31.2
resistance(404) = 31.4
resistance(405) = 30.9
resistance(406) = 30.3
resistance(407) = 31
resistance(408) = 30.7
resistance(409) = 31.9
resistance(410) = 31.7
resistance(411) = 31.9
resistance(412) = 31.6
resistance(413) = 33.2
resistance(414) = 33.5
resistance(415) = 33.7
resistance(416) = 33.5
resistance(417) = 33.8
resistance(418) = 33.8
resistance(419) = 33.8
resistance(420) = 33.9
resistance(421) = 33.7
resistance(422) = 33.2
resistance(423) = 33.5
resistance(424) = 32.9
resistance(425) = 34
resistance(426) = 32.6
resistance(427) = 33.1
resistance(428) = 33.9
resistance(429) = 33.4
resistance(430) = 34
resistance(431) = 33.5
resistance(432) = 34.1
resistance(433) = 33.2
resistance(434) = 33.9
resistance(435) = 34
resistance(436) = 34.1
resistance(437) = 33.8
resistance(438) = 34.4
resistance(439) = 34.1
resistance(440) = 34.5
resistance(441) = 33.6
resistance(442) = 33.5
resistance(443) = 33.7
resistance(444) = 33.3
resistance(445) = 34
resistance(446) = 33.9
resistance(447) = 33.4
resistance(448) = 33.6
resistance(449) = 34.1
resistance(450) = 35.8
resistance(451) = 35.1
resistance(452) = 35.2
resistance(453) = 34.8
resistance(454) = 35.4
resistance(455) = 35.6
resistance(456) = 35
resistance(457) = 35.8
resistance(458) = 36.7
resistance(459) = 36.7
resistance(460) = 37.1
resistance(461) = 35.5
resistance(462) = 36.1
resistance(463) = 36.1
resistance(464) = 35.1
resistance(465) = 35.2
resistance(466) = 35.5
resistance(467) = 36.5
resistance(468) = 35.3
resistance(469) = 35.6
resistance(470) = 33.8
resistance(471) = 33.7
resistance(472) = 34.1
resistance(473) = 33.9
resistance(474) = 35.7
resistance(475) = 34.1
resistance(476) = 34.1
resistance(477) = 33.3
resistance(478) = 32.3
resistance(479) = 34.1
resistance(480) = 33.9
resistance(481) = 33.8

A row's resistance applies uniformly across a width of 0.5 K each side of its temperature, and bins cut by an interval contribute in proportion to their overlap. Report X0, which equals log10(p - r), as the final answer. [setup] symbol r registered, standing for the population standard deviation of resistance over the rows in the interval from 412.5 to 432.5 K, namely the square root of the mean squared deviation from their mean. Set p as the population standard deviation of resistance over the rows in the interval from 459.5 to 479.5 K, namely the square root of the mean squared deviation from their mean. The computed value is -0.1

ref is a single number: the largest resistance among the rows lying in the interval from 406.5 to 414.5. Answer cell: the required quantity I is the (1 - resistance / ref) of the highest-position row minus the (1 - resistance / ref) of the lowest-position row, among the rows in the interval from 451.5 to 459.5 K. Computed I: -0.045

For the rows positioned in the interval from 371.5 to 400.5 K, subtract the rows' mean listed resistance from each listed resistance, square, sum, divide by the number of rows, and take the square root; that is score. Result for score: 6.7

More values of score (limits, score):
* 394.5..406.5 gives 4.4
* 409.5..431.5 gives 0.7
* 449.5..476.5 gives 0.9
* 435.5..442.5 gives 0.4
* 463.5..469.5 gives 0.5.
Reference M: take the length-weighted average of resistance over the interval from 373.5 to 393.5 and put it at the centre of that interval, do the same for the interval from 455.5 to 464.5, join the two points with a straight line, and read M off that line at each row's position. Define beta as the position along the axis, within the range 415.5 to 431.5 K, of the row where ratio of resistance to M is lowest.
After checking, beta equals 426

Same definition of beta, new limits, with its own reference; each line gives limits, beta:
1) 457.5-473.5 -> 471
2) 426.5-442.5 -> 442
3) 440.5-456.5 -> 447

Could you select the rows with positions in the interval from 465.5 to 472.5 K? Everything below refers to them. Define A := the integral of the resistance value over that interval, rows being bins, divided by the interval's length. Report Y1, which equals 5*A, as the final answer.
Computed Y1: 175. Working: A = 34.9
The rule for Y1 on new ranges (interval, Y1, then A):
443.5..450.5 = 170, 34.0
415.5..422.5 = 168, 33.7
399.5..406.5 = 150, 30.0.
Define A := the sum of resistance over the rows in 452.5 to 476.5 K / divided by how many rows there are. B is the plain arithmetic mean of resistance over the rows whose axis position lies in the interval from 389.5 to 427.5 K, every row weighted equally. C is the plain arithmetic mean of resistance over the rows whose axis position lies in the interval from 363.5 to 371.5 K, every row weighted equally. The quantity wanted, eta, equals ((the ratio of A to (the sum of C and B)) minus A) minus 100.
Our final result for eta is -135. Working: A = 35.3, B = 29.0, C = 36.1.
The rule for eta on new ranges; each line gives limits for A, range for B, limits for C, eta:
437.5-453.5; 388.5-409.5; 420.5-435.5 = -134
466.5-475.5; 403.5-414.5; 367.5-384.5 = -134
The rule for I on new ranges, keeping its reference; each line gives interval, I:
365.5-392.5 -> 0.537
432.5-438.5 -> -0.036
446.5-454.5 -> -0.060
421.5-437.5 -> -0.018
